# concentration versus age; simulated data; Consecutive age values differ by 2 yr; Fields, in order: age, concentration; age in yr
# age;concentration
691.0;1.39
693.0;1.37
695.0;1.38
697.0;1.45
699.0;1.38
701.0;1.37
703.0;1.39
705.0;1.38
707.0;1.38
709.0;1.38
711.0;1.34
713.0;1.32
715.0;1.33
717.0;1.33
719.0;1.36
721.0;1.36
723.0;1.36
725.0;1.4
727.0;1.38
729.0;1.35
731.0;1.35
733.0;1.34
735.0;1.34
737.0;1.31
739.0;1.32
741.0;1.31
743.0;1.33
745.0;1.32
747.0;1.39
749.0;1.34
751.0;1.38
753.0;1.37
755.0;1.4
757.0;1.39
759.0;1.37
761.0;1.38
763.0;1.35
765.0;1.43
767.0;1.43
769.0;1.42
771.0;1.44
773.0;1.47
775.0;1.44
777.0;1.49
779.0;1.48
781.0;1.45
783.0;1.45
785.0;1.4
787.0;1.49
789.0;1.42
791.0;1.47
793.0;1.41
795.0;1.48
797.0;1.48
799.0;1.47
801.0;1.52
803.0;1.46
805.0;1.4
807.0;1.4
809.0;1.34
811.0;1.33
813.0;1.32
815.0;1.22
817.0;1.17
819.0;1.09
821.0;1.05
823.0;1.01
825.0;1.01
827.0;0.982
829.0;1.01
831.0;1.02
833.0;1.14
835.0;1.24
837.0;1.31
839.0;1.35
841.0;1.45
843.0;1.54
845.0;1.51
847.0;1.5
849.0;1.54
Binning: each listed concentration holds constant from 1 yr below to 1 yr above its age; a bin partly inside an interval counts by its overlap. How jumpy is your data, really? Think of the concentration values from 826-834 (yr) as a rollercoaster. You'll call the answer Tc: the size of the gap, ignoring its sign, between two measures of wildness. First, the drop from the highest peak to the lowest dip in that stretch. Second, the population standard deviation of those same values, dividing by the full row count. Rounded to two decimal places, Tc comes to 0.10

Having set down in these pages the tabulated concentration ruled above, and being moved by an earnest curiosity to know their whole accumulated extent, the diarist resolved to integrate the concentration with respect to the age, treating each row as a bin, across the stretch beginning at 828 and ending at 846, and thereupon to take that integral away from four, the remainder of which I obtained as -19.1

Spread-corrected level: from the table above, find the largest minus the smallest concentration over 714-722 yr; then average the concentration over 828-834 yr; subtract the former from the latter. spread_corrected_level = 1.03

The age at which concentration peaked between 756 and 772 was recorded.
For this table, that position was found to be 771.0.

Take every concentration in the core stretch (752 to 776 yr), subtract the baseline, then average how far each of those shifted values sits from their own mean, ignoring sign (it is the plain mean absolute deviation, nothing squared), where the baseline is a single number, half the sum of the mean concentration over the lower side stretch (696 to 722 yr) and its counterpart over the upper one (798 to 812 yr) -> 0.031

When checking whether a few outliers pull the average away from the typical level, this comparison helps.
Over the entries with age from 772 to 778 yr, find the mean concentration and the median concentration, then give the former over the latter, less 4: -3.00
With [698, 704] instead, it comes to -3.00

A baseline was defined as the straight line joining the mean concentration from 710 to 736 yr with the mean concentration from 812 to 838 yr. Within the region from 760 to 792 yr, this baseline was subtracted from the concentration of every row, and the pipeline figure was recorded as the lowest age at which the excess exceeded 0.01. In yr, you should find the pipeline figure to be 761.0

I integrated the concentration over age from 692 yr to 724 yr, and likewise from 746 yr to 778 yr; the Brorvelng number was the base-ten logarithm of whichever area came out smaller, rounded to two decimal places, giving 1.64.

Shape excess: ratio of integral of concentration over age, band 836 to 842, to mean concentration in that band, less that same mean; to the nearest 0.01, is 4.63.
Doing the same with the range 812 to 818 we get 4.76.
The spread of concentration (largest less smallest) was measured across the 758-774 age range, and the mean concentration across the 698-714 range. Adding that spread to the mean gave 1.49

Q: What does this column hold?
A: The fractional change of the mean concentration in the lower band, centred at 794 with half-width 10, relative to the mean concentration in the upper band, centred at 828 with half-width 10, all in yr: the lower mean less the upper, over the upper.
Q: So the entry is 0.34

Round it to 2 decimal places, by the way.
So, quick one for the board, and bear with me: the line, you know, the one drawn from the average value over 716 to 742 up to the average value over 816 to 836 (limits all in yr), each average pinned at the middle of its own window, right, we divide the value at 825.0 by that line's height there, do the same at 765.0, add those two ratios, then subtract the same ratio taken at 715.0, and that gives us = 1.13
